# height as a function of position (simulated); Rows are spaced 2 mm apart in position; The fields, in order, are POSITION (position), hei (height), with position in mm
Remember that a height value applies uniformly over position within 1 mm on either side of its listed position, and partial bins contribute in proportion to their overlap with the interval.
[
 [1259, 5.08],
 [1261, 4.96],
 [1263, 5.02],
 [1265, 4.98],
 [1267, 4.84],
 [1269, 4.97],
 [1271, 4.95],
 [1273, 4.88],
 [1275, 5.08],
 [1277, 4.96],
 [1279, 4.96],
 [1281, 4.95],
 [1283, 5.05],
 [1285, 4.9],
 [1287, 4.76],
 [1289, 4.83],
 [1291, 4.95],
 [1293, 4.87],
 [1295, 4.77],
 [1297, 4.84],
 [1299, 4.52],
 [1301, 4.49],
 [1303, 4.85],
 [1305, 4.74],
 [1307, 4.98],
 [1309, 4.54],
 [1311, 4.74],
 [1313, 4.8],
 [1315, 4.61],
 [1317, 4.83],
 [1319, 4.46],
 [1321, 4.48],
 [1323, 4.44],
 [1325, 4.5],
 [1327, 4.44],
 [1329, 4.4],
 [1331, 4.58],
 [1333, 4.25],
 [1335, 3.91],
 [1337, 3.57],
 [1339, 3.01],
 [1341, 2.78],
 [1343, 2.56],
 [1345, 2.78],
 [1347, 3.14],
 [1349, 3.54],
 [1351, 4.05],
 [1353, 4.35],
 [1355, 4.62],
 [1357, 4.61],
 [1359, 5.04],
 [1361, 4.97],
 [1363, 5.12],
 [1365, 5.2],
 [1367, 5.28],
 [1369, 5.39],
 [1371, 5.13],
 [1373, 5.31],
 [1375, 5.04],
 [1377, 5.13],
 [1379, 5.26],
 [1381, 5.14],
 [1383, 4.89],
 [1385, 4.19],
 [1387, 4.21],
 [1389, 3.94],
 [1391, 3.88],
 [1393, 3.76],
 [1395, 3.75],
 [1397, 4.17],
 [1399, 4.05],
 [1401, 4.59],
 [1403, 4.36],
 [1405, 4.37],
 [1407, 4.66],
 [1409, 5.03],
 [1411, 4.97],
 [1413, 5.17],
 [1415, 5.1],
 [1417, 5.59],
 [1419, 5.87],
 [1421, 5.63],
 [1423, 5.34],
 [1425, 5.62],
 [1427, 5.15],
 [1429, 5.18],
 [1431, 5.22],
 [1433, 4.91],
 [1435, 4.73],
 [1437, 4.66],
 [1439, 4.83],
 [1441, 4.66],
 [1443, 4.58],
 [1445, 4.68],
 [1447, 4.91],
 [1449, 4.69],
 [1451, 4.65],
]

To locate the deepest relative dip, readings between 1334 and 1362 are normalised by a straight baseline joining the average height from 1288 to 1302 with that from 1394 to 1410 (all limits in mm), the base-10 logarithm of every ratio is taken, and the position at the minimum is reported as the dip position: 1343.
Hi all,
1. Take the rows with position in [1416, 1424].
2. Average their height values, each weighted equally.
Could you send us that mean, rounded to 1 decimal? 5.6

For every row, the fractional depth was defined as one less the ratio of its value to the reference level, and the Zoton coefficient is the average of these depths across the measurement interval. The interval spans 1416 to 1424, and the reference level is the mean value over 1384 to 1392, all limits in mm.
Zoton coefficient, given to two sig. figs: -0.38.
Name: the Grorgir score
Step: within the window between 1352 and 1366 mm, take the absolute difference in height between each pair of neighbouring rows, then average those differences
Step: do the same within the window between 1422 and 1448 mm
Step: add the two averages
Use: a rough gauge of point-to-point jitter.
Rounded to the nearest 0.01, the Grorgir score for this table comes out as 0.35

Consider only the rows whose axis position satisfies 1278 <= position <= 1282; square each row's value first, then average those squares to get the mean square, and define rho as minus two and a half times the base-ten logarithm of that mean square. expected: -3.48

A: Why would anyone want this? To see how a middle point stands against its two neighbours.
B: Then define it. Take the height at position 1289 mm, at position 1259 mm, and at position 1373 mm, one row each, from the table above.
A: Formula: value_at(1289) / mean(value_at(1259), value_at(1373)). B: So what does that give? 0.93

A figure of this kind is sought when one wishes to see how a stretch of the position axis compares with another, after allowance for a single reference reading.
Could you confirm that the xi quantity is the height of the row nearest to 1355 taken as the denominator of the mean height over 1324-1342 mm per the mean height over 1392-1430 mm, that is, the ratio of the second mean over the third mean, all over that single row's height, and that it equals 0.175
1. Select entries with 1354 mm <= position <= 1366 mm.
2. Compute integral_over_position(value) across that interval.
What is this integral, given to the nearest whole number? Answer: 59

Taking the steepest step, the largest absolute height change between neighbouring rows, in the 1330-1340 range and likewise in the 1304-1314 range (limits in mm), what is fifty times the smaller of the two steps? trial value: 22.0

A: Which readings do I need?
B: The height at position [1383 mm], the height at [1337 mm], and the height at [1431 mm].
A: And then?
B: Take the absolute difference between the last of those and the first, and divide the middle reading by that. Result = 11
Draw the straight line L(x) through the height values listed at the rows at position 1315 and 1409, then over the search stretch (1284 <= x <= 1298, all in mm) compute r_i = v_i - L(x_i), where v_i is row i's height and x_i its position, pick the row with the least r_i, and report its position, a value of 1295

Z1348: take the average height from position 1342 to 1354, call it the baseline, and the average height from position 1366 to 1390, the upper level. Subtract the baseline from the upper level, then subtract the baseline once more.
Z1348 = -1.9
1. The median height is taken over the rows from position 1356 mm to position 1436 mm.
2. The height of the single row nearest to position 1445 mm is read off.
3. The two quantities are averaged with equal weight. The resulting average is 4.9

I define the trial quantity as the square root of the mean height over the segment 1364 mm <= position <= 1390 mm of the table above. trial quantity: 2.22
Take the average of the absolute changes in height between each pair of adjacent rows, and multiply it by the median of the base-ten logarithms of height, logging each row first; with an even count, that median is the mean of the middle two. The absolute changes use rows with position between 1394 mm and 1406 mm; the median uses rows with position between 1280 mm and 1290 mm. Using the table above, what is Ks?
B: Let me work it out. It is 0.18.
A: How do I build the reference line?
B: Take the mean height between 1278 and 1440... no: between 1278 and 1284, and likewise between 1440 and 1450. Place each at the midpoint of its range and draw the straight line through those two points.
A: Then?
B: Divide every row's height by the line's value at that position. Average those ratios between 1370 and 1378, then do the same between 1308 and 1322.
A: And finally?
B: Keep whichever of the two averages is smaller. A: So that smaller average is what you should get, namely 0.941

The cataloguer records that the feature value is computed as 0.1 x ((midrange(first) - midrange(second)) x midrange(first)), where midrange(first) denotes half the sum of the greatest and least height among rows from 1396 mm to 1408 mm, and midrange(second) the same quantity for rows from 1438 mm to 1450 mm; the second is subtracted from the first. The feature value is -0.17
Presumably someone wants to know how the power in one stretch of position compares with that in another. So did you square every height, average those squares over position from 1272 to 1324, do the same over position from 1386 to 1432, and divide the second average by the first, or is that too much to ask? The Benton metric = 1.01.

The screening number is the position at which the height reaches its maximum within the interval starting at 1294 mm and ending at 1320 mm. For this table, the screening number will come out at 1307 mm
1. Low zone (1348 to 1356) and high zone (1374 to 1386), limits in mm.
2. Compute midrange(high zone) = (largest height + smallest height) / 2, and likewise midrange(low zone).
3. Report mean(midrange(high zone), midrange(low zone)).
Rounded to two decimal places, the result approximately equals 4.40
